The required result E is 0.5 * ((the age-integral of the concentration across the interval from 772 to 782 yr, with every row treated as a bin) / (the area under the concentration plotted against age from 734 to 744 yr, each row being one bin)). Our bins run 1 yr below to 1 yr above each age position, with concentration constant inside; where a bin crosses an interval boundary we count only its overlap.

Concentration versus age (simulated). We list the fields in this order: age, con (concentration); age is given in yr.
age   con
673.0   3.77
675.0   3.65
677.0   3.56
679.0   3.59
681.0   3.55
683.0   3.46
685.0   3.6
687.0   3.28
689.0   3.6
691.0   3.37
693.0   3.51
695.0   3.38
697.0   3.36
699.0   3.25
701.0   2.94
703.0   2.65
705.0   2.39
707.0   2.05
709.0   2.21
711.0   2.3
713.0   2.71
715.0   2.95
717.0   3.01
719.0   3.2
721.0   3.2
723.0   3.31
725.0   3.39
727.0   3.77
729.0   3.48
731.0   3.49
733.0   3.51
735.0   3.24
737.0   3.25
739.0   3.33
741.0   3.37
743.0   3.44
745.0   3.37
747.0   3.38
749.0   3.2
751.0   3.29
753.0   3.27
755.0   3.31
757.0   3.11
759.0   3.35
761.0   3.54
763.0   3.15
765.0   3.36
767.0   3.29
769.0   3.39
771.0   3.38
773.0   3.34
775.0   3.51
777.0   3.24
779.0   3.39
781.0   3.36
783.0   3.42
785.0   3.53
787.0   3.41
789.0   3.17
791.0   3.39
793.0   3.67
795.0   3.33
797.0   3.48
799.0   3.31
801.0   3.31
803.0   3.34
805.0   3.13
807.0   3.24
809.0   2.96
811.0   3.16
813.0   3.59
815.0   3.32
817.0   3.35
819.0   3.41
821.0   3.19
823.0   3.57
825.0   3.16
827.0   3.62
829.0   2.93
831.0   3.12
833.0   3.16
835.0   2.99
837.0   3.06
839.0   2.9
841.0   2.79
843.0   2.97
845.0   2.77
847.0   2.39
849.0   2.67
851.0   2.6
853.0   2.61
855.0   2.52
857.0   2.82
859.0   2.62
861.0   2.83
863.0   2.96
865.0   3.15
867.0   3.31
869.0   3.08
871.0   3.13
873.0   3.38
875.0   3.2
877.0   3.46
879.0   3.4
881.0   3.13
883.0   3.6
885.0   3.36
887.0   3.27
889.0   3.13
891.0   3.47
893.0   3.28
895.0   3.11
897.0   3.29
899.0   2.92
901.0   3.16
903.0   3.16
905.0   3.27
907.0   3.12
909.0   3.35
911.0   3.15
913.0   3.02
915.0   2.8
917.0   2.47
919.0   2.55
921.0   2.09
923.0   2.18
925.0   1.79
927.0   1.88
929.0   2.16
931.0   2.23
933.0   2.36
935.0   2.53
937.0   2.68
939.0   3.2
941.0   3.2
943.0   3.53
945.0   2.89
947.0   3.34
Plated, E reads 0.51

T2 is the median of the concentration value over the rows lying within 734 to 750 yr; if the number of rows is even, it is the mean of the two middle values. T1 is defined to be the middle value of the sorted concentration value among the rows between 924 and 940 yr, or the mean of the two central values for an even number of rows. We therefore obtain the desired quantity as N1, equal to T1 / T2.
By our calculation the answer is 0.69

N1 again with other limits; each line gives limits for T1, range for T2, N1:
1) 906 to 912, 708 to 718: 1.16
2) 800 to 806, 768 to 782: 0.98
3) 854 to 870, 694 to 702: 0.88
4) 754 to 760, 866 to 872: 1.06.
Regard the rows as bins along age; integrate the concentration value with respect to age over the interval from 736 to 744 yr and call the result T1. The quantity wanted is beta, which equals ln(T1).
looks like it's 3.29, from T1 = 26.78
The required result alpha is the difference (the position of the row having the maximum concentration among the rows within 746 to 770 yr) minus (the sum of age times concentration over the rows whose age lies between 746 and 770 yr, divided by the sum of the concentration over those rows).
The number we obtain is 3.0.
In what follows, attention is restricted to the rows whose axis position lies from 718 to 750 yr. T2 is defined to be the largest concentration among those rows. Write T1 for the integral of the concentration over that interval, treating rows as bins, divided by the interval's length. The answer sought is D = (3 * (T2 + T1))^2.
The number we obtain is 459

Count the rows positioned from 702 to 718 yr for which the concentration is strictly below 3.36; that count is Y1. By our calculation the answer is 8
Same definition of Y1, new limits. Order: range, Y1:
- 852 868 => 8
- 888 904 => 7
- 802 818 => 7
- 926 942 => 8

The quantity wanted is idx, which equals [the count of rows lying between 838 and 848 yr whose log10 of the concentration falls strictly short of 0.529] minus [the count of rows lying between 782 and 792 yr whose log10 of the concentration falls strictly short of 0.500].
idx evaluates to 5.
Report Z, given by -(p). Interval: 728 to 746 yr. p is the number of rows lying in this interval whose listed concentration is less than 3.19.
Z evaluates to 0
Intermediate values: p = 0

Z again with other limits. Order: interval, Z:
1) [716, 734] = -1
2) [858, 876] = -6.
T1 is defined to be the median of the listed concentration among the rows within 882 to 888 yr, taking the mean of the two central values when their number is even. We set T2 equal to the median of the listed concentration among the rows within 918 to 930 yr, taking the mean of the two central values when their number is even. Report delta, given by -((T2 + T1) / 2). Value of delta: -2.74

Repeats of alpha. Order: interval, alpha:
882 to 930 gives -20.9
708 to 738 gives 3.1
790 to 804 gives -3.9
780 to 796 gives 5.0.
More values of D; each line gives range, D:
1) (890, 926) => 365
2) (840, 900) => 397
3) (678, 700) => 447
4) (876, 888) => 437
